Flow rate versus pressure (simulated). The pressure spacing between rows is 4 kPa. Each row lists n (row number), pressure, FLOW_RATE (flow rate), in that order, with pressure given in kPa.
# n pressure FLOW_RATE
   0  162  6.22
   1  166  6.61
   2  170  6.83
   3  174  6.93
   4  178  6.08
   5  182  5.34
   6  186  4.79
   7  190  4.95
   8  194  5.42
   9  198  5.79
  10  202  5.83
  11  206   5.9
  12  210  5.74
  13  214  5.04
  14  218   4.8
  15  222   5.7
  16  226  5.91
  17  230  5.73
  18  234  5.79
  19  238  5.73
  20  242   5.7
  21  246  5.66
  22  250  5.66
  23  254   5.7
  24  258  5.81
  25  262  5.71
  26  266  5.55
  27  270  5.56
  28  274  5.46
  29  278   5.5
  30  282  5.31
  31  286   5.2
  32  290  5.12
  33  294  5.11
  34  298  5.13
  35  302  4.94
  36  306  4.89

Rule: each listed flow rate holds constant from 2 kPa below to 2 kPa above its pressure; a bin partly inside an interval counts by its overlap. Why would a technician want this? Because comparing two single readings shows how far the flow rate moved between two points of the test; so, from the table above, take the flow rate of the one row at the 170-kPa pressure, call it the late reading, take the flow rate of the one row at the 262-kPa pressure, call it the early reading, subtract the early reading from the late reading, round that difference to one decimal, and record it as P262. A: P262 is 1.1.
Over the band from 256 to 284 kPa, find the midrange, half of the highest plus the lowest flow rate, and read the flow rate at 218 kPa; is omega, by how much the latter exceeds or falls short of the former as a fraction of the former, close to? -0.137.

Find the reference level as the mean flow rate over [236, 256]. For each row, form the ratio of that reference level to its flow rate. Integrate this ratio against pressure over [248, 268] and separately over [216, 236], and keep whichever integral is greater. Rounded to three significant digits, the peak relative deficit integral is 20.5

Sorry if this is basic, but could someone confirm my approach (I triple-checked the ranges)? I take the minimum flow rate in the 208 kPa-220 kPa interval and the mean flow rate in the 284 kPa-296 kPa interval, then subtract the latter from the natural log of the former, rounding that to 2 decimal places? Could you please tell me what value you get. -3.57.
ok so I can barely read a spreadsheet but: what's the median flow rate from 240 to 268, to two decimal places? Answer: 5.70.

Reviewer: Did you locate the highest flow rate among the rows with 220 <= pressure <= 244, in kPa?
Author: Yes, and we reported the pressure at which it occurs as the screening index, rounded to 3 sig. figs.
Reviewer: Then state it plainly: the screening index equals 226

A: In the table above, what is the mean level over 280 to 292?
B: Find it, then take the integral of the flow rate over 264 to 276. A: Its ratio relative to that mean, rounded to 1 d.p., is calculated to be 12.7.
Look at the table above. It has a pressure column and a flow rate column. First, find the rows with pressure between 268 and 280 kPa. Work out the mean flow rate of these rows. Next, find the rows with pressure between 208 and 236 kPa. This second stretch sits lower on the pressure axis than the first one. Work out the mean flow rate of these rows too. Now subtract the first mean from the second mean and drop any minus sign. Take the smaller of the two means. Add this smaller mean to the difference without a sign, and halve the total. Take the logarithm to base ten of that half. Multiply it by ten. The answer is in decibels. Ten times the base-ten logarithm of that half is 4.42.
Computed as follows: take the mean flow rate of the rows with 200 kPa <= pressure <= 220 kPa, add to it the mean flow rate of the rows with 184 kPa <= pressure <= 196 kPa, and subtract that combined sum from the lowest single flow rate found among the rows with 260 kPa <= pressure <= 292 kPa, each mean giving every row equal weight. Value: -5.4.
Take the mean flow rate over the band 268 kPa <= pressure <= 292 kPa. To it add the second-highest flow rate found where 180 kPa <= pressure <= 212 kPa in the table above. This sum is 11.2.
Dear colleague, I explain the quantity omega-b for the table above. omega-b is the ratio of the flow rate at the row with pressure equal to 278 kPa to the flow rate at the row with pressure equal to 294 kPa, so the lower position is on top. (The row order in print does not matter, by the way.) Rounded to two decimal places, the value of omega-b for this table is 1.08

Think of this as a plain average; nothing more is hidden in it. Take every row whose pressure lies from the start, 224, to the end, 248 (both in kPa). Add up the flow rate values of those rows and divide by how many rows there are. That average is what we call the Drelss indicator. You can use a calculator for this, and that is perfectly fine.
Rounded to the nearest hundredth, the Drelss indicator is 5.75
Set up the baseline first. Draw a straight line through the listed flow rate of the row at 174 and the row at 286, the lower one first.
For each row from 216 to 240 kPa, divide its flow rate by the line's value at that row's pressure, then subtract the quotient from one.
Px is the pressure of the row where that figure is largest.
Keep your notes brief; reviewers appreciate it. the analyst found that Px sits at 218 kPa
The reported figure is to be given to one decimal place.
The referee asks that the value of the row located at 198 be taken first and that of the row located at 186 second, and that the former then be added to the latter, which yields 10.6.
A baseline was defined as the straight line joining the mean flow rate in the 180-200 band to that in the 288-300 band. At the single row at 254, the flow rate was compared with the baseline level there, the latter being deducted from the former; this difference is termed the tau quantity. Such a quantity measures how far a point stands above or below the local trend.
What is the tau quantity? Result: 0.53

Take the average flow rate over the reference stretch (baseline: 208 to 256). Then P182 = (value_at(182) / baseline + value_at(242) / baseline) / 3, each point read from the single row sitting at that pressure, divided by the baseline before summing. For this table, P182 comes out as 0.66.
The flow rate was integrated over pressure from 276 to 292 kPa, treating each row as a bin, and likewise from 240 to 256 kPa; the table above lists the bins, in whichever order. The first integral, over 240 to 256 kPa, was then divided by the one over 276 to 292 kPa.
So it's 1.075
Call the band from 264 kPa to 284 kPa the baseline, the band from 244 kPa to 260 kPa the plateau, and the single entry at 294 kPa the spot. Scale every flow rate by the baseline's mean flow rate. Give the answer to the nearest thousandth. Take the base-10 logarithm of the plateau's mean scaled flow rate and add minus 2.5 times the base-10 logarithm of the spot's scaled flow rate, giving 0.093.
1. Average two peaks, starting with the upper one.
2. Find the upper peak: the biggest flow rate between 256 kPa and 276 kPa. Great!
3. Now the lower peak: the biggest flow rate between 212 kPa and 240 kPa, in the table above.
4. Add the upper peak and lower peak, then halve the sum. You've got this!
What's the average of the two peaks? 5.86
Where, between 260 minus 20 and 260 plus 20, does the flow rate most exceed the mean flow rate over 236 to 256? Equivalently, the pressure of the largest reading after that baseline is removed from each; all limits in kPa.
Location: 258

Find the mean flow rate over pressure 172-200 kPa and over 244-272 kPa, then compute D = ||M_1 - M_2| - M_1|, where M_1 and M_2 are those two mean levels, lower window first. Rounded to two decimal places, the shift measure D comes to 5.56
